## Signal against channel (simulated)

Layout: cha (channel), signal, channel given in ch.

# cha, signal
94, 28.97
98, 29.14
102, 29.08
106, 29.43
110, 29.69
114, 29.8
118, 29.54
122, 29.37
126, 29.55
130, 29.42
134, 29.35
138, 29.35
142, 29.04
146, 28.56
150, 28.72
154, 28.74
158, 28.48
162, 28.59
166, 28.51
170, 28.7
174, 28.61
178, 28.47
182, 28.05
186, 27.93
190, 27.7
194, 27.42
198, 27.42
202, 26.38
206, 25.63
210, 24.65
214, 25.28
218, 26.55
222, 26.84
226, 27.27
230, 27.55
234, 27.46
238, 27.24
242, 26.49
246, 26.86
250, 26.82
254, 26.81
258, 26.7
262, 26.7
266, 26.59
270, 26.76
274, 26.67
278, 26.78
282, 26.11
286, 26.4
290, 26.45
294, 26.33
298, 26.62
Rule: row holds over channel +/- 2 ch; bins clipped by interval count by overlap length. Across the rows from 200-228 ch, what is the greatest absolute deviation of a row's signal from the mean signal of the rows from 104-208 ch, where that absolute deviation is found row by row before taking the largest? 3.9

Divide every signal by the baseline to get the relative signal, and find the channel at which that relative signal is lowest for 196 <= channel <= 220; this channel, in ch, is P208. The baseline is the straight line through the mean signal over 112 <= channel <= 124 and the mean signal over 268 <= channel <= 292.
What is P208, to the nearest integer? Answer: 210 ch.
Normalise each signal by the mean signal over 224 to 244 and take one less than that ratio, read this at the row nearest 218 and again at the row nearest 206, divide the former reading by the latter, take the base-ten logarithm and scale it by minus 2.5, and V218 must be 1.0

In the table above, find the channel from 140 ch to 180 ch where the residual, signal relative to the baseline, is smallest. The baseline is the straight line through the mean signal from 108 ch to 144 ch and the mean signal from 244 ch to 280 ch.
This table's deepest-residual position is 146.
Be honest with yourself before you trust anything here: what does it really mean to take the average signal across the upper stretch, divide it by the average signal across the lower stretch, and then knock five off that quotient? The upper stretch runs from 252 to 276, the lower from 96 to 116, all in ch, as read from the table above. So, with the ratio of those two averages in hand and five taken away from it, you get -4.09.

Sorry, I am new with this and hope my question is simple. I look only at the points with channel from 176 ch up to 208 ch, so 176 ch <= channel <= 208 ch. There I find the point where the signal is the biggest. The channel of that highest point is 178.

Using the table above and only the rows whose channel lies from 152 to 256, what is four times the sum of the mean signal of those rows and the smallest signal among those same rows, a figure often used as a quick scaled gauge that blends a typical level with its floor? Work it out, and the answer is 208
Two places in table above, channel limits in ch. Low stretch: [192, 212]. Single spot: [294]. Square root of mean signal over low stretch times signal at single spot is 26.3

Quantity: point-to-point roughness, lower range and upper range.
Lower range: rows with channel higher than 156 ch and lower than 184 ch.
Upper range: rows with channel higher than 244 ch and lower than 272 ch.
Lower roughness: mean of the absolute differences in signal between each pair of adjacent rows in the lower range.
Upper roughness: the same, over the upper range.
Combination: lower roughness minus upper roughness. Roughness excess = 0.10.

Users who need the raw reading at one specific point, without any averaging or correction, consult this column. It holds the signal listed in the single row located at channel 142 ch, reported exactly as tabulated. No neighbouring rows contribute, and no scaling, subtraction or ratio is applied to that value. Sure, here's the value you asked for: 29.04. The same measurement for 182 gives 28.05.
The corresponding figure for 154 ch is 28.74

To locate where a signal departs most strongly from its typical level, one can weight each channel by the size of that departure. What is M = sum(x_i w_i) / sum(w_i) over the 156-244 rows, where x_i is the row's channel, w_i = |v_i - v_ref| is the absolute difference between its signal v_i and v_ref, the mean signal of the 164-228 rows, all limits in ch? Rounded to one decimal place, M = 192.2 ch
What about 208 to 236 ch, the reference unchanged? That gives 215.0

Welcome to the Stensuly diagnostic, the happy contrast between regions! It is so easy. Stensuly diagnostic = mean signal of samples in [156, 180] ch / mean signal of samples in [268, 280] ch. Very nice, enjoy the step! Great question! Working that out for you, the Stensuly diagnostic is 1.07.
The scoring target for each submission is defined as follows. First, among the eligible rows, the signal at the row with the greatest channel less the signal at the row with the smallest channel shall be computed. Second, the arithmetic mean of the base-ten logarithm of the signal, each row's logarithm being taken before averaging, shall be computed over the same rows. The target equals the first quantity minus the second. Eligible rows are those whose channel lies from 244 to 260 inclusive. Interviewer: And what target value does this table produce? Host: -1.6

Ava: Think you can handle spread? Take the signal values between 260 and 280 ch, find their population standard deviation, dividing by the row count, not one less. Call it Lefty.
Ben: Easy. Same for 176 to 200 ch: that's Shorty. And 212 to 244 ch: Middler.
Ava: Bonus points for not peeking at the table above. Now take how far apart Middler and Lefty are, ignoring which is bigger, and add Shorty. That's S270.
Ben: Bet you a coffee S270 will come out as 1.0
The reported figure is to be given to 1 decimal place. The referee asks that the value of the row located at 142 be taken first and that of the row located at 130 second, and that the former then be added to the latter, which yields 58.5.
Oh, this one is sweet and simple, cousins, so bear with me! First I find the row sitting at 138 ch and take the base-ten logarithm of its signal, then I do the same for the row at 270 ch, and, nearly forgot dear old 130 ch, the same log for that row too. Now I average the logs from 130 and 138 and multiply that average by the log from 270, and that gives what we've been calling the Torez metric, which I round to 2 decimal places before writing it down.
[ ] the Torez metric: 2.10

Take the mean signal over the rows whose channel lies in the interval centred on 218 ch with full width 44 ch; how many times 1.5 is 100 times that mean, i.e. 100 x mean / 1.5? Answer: 1771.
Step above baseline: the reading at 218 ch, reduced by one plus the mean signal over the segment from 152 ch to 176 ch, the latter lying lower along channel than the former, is -3.1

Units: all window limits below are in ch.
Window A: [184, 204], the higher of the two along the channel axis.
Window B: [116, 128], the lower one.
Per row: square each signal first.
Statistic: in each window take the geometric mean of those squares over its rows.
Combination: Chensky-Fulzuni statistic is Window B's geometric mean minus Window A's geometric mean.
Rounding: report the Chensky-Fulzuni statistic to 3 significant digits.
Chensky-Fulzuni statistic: 121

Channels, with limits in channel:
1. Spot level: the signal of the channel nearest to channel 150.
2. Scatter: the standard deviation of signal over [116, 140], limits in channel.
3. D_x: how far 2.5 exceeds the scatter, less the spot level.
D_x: -26.3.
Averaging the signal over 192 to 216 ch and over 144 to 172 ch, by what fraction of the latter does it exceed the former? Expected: 0.09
